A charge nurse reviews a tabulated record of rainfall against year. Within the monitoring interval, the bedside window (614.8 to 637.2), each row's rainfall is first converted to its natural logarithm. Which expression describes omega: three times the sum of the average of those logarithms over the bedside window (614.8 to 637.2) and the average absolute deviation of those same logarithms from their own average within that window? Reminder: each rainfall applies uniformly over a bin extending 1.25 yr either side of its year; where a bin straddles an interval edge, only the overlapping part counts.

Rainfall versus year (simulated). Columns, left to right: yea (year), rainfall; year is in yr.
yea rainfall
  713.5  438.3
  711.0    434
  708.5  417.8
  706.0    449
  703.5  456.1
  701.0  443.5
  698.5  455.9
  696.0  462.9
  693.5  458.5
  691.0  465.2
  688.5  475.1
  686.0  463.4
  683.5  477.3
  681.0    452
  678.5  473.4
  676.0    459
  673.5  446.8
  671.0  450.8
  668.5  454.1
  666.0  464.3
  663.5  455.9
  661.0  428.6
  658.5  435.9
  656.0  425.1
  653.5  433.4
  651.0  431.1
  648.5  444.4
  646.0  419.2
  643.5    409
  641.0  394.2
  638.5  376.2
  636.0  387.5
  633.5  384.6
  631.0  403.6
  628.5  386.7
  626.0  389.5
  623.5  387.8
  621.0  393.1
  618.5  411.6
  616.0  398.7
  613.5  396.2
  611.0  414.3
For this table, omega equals 18.0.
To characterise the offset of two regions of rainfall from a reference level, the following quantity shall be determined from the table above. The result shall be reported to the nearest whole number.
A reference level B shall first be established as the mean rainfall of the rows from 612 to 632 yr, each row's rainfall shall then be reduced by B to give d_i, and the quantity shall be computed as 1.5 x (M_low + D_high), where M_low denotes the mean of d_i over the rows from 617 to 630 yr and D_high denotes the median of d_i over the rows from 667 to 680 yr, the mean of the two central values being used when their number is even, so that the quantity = 84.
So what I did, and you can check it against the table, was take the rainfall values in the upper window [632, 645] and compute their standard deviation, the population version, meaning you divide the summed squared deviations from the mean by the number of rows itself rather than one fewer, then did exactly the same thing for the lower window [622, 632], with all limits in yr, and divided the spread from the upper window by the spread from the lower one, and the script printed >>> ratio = 1.61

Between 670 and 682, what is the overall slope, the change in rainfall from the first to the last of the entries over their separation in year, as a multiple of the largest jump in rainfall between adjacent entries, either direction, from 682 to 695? 0.01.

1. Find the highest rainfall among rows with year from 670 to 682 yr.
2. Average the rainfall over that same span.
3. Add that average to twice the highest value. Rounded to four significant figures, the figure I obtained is 1403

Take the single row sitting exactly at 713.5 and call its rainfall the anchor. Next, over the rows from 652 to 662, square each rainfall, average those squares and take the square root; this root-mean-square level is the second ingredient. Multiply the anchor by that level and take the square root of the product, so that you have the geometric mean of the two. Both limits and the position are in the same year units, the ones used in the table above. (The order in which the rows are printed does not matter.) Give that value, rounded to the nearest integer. 435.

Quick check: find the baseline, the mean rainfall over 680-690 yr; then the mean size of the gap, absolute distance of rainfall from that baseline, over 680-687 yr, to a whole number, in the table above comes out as 10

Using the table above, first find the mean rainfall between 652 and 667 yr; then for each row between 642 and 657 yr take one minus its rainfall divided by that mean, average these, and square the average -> 0.0009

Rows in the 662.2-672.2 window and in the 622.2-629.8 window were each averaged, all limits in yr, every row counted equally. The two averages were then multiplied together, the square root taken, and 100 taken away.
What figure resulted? 321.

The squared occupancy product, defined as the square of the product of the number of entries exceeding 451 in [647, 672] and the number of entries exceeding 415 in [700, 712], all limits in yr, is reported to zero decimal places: 225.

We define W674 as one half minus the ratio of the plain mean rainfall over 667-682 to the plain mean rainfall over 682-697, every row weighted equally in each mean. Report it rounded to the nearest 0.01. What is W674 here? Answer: -0.48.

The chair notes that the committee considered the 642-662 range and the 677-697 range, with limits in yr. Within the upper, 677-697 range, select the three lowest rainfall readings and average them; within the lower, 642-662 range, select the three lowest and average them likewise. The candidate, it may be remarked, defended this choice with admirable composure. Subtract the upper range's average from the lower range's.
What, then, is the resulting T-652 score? -40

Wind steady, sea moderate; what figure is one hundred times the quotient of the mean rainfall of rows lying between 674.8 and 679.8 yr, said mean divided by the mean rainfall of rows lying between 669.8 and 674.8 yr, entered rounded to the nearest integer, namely 104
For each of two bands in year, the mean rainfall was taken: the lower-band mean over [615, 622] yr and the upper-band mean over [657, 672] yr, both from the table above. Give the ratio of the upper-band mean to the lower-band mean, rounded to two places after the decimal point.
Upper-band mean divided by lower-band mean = 1.12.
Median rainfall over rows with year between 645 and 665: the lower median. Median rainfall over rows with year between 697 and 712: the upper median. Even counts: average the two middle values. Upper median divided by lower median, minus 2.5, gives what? -1.47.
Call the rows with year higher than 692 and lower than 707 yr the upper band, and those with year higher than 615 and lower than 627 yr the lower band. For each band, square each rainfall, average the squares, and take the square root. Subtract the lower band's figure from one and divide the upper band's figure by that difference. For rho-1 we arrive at -1.15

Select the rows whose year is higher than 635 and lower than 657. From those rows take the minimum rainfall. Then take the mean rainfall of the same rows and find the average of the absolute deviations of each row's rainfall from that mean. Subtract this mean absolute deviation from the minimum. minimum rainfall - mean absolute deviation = 357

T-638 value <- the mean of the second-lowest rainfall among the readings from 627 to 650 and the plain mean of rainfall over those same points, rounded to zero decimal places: 393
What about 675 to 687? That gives 462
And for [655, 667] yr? 435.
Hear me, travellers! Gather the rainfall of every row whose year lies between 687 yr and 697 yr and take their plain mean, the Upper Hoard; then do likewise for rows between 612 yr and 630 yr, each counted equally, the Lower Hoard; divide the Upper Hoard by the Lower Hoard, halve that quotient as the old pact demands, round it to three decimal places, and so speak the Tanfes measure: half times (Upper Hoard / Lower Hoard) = 0.589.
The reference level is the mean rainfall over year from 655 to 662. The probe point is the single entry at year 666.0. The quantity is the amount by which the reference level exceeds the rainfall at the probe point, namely -34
